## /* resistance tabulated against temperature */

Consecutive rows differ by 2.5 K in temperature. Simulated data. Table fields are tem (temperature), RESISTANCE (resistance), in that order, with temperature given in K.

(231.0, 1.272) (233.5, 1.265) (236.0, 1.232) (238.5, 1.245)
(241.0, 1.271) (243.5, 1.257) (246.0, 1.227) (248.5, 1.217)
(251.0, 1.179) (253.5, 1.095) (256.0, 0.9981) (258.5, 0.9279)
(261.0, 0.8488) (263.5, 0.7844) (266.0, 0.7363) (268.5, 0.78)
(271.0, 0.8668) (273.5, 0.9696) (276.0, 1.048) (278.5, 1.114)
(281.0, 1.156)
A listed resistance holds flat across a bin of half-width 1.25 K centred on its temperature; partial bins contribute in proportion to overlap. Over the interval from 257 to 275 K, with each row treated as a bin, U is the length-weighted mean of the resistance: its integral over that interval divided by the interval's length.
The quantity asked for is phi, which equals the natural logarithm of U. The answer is -0.2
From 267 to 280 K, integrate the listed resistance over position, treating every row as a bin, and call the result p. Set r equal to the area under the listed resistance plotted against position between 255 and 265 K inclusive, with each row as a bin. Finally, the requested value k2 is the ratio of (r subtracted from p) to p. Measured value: 0.3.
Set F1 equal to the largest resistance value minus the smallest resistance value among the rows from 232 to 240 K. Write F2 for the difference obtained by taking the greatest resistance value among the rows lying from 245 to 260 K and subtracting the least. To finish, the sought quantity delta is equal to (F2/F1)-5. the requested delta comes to 4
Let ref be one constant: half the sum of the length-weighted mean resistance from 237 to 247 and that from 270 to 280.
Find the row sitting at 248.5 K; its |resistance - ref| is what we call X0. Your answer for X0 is 0.09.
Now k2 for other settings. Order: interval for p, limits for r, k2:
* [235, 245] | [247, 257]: 0.1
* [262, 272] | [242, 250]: -0.2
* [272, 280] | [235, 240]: 0.3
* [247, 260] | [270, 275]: 0.7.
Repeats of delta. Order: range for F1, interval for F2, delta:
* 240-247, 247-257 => 0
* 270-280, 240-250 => -5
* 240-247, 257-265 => -2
